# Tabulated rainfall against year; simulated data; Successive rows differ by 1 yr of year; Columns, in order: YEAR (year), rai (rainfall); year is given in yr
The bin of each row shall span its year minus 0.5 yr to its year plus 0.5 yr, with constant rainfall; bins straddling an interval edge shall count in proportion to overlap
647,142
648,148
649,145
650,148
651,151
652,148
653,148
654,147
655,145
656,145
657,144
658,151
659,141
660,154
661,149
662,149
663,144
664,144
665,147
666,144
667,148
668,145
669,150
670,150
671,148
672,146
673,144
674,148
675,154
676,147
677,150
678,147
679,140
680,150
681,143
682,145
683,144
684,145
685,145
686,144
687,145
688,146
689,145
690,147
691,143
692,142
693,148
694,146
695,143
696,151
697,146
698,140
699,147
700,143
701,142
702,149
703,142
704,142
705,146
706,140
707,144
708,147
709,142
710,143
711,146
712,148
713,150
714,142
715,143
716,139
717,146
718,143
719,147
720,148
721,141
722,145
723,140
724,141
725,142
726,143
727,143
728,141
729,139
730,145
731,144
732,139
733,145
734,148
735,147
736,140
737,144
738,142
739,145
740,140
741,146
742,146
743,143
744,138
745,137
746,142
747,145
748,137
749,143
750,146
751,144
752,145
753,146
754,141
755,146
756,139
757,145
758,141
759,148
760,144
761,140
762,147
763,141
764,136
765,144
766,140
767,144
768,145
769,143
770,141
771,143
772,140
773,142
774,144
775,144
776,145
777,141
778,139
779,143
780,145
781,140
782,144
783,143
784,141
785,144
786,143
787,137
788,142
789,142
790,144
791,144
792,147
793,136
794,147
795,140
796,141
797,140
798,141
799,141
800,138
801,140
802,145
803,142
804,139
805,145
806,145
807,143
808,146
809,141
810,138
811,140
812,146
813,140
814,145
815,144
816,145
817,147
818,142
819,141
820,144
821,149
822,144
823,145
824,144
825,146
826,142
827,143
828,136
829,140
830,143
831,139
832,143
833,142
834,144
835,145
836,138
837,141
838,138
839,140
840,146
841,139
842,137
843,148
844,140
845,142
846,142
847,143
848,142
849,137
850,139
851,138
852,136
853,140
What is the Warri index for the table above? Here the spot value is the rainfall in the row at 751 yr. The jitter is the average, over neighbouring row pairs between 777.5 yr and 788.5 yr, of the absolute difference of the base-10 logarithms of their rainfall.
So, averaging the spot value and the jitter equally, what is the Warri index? 72.0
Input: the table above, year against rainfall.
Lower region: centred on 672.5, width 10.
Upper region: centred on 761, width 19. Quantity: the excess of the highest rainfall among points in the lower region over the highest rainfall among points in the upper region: 6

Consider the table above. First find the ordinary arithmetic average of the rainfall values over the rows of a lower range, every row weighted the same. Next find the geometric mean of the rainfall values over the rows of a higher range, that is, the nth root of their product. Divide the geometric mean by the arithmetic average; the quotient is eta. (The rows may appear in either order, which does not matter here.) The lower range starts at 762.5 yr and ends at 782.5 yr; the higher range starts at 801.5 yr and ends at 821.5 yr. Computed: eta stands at 1.008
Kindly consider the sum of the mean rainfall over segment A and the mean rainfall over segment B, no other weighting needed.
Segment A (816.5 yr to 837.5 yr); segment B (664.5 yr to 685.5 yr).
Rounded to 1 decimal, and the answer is 289.4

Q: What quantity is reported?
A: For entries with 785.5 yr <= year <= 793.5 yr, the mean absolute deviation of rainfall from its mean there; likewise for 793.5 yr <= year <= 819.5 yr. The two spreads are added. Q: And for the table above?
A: 5.13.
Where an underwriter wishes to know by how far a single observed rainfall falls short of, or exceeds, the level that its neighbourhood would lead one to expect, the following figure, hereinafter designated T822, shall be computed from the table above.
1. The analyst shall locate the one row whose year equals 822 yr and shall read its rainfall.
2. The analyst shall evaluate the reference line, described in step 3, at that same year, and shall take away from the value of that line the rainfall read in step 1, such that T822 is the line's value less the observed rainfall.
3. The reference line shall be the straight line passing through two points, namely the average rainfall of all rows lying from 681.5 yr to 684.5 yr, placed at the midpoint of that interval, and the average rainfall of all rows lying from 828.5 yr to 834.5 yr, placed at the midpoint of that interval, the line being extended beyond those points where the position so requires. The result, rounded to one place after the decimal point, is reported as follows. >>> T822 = -2.0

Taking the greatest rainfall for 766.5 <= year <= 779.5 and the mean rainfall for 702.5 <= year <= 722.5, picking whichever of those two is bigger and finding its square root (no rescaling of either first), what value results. 12.0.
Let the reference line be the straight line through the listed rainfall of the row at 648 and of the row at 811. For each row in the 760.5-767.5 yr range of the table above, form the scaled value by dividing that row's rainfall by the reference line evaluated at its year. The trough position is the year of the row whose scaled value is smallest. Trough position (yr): 764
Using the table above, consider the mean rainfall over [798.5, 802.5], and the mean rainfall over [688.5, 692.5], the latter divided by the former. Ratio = 1.023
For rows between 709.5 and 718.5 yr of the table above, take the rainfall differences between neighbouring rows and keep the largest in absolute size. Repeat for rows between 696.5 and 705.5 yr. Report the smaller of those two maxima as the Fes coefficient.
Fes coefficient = 7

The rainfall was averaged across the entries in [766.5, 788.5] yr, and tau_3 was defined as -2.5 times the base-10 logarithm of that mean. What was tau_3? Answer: -5.38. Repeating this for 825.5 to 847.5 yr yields -5.38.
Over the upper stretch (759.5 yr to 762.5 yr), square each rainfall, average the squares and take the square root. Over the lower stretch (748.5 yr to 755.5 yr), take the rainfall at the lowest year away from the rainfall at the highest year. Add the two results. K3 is 147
